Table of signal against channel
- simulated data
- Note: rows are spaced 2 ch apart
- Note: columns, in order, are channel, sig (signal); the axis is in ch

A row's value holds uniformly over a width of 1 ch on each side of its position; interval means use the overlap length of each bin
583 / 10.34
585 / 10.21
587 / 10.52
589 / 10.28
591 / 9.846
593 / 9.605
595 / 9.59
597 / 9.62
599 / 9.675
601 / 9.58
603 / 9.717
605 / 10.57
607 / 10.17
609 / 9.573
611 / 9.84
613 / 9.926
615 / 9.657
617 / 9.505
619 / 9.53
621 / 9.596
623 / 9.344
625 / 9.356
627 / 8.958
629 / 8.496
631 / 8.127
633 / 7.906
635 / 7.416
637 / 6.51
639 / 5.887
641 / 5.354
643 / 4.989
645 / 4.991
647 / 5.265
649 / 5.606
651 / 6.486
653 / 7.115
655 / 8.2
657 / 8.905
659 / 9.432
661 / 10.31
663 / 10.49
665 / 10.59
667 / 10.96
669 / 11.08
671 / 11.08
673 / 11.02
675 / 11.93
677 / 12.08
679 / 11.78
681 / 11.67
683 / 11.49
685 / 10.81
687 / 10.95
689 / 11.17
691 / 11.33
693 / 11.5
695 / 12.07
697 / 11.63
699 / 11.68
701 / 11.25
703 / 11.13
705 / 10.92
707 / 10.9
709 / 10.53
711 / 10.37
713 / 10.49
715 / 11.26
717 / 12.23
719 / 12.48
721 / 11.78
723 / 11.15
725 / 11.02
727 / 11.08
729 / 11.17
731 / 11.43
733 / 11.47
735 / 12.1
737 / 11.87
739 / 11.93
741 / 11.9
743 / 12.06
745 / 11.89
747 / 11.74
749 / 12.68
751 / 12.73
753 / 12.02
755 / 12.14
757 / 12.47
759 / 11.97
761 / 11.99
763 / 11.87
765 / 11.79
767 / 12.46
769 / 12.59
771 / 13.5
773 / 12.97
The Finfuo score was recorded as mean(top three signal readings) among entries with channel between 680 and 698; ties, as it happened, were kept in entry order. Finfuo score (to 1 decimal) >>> 11.8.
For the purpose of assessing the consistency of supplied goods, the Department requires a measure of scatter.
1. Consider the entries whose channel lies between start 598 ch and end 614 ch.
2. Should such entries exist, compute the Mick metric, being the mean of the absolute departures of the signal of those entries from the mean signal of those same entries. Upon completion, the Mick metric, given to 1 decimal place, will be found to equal 0.3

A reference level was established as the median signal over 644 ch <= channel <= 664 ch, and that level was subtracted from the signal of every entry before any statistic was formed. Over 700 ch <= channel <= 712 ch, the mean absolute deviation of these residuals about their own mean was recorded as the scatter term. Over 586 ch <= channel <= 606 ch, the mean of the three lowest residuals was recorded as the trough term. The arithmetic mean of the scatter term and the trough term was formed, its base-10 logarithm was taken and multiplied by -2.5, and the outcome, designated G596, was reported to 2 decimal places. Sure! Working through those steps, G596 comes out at -0.10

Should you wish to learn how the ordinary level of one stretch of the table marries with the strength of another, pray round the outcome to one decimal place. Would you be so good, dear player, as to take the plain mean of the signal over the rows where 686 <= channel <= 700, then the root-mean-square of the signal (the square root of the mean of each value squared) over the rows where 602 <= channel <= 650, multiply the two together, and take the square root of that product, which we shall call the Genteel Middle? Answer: 9.8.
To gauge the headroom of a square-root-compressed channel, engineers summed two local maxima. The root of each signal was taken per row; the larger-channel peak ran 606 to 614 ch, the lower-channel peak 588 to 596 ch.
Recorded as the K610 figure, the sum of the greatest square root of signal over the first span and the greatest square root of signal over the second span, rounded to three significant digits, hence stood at 6.40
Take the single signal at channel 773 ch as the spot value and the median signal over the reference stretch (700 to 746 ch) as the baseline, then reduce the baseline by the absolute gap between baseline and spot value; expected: 10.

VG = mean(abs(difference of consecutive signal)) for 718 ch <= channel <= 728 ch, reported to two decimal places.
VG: 0.38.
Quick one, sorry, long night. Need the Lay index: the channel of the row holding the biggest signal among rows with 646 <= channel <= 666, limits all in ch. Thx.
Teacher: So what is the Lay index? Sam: 665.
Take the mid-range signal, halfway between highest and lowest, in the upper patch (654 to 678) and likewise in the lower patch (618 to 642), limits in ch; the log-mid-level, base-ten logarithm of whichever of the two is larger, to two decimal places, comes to 1.01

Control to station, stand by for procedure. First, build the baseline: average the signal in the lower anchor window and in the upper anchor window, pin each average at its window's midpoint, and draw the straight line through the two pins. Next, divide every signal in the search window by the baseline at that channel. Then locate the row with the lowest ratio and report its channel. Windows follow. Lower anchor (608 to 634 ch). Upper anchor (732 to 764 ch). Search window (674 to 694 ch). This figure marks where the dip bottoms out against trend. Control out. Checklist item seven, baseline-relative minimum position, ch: 685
